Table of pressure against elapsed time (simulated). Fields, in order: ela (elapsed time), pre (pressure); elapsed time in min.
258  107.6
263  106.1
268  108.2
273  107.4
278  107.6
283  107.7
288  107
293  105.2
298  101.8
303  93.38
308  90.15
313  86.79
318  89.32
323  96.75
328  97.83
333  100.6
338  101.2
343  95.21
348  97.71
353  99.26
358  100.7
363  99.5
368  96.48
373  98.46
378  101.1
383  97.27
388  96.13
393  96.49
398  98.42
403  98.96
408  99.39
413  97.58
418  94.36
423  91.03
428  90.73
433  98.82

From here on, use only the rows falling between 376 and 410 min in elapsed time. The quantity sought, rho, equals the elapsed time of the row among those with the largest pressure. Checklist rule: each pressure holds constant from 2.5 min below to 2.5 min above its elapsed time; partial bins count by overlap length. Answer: 378 min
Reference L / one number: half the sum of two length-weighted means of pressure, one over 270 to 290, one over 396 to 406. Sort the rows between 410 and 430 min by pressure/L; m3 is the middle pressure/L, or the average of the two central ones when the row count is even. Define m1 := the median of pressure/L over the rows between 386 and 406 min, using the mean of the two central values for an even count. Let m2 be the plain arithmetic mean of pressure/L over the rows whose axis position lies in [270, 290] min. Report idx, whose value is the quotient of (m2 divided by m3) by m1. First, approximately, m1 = 0.95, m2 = 1.04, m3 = 0.90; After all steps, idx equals 1.23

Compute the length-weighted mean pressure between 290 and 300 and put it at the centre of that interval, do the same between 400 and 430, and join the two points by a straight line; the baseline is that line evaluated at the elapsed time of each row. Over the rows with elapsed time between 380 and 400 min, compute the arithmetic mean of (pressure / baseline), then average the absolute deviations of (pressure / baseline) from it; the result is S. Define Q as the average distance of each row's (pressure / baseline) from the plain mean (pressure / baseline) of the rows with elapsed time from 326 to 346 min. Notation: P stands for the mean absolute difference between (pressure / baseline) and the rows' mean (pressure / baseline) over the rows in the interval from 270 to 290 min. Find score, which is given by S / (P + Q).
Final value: 0.39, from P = 0.003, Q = 0.022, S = 0.010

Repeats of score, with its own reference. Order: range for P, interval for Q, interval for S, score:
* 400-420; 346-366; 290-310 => 2.09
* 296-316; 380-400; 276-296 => 0.11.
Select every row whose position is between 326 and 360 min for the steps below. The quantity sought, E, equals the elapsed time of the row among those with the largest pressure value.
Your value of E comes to 338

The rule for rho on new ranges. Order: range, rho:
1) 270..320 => 283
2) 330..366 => 338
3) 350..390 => 378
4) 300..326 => 323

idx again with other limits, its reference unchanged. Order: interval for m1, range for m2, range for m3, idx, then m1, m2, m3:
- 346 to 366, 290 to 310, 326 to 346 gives 1.02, 0.96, 0.95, 0.96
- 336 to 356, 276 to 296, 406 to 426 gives 1.17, 0.96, 1.04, 0.93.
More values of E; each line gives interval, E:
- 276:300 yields 283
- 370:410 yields 378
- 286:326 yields 288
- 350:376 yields 358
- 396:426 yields 408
